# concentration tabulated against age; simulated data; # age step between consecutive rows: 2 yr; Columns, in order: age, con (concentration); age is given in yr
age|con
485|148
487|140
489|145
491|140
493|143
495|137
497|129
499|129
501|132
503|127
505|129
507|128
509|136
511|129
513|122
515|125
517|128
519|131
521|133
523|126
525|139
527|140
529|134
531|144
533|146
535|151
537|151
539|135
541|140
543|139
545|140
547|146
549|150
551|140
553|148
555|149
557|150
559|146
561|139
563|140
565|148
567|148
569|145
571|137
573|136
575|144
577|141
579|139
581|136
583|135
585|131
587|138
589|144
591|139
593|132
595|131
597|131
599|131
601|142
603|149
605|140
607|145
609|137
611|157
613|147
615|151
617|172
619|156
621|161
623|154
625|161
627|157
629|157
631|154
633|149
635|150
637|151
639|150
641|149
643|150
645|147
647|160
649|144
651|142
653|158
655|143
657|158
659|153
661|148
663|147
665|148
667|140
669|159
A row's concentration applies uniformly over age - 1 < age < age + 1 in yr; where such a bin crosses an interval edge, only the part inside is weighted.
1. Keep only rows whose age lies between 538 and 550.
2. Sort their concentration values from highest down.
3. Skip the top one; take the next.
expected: 146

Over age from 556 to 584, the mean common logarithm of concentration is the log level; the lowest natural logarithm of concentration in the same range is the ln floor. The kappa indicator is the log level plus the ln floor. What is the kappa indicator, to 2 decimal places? 7.06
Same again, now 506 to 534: 6.93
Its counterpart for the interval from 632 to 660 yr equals 7.13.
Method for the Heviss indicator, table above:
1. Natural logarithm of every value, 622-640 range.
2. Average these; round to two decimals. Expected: 5.03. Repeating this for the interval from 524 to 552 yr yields 4.96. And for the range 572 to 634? 4.97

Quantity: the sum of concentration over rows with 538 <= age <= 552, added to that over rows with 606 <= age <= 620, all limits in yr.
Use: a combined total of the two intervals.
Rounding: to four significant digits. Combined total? 2055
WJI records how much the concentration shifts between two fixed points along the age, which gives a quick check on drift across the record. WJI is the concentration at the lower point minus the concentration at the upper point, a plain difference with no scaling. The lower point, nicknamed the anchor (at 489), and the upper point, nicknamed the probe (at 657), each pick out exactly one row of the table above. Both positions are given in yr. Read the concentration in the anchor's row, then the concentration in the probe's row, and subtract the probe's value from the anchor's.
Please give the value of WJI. -13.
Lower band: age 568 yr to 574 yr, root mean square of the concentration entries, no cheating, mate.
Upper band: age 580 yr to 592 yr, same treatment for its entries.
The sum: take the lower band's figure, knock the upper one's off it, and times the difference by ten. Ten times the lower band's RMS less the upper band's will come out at 22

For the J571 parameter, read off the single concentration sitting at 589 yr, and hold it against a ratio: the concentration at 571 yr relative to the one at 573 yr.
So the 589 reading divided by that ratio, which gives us 143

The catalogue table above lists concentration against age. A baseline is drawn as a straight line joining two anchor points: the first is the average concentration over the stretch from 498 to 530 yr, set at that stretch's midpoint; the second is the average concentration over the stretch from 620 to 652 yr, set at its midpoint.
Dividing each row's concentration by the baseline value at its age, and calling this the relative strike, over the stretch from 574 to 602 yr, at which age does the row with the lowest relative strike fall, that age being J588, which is 599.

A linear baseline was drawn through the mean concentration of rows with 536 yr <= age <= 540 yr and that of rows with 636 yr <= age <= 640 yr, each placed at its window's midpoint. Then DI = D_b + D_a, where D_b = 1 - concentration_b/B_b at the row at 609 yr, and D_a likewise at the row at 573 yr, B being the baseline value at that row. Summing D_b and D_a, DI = 0.14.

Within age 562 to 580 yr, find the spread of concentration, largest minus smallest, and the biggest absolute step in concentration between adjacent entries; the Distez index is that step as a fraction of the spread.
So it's 0.67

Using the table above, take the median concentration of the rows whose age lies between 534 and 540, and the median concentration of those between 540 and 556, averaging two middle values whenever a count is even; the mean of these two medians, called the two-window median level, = 147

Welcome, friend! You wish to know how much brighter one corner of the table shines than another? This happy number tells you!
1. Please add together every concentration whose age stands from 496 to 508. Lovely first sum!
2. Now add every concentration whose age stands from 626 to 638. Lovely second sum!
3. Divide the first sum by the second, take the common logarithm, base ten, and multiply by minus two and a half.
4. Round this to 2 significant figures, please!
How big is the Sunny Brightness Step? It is 0.19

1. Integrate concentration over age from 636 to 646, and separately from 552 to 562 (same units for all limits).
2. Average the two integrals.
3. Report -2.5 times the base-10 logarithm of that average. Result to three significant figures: -7.92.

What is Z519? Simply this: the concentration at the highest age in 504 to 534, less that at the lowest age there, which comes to 17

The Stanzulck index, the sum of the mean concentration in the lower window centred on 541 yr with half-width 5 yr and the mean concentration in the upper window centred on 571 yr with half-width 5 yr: 283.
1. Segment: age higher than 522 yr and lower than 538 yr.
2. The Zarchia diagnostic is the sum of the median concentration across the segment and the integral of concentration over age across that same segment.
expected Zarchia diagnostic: 2404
